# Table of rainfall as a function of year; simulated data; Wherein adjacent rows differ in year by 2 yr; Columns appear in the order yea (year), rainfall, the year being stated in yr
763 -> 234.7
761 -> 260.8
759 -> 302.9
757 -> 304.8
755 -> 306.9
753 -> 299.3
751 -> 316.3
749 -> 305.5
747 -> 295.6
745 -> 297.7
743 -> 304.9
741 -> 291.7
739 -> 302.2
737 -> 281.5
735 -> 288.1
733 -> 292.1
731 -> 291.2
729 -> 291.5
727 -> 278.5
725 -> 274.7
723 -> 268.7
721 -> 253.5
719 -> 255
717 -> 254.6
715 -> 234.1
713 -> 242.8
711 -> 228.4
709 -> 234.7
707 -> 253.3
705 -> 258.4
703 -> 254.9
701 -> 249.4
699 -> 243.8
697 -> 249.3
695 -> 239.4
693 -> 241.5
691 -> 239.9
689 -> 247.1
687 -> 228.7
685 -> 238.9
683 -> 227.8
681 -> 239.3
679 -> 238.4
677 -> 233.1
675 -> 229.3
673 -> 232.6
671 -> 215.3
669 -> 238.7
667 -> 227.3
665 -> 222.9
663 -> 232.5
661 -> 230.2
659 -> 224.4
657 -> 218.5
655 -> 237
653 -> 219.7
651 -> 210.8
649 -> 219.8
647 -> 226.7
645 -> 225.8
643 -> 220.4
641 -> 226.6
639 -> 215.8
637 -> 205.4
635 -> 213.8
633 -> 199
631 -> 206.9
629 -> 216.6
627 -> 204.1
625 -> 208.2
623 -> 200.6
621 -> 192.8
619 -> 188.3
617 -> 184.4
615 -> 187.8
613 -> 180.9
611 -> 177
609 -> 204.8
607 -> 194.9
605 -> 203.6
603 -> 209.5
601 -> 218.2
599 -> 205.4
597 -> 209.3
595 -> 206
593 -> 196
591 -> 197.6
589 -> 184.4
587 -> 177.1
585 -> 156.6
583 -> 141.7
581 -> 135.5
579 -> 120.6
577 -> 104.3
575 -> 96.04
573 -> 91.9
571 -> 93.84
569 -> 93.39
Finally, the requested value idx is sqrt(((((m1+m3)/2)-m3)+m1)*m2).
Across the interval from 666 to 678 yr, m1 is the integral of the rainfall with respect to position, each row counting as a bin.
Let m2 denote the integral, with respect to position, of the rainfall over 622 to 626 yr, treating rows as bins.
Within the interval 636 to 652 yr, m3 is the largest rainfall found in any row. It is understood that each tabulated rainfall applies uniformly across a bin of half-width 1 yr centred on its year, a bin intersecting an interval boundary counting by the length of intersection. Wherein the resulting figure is 1812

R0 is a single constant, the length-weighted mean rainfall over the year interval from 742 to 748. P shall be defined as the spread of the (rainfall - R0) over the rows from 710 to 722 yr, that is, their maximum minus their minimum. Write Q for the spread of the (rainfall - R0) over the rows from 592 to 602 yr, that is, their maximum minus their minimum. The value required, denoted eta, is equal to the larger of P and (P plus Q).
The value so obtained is 49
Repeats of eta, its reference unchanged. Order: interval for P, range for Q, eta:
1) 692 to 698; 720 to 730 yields 48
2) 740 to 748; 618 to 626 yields 33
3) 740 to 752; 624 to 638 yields 42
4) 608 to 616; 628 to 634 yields 45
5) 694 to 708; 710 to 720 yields 46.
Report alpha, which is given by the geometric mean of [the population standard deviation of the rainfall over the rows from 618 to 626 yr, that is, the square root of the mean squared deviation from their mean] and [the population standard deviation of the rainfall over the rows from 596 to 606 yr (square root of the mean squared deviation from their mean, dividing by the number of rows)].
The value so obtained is 6.19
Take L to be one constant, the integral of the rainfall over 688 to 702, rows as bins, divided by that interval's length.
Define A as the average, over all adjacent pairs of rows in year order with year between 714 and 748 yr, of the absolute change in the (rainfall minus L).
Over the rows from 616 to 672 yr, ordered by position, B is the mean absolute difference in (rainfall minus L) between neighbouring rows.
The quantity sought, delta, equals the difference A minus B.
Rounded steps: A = 7.9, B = 8.8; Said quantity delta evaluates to -1.0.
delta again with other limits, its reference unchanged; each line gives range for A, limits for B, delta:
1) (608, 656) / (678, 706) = 1.5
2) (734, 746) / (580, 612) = 1.3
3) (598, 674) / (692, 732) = 1.6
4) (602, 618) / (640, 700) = 1.1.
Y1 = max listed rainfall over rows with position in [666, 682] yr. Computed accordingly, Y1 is 239.3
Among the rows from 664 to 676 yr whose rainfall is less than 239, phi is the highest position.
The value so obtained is 675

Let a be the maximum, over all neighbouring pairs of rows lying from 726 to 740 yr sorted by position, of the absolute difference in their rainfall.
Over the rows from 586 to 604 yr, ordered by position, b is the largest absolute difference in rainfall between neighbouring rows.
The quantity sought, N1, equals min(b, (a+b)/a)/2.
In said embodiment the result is 0.82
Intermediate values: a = 20.7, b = 13.2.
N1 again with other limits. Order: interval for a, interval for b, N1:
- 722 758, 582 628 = 1.17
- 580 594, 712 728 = 1.00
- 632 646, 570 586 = 1.05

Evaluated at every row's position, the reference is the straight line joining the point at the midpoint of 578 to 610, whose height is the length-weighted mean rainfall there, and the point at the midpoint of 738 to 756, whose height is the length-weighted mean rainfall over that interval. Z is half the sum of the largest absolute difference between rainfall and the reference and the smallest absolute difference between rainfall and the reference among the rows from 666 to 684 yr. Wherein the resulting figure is 16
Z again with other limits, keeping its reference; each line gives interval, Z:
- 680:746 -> 23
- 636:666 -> 9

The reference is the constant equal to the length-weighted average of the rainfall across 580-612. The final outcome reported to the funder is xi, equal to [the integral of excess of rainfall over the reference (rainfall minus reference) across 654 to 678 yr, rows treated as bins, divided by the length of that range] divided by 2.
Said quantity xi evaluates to 20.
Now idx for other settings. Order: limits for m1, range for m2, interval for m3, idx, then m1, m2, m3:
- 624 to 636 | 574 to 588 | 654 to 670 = 2600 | 2497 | 1864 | 238.7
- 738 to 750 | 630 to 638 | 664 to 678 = 2950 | 3595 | 1650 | 238.7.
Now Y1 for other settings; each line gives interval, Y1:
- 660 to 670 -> 238.7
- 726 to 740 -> 302.2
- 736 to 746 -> 304.9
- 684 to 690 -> 247.1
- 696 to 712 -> 258.4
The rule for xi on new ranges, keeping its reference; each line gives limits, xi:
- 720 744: 48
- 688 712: 28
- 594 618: 5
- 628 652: 14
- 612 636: 5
